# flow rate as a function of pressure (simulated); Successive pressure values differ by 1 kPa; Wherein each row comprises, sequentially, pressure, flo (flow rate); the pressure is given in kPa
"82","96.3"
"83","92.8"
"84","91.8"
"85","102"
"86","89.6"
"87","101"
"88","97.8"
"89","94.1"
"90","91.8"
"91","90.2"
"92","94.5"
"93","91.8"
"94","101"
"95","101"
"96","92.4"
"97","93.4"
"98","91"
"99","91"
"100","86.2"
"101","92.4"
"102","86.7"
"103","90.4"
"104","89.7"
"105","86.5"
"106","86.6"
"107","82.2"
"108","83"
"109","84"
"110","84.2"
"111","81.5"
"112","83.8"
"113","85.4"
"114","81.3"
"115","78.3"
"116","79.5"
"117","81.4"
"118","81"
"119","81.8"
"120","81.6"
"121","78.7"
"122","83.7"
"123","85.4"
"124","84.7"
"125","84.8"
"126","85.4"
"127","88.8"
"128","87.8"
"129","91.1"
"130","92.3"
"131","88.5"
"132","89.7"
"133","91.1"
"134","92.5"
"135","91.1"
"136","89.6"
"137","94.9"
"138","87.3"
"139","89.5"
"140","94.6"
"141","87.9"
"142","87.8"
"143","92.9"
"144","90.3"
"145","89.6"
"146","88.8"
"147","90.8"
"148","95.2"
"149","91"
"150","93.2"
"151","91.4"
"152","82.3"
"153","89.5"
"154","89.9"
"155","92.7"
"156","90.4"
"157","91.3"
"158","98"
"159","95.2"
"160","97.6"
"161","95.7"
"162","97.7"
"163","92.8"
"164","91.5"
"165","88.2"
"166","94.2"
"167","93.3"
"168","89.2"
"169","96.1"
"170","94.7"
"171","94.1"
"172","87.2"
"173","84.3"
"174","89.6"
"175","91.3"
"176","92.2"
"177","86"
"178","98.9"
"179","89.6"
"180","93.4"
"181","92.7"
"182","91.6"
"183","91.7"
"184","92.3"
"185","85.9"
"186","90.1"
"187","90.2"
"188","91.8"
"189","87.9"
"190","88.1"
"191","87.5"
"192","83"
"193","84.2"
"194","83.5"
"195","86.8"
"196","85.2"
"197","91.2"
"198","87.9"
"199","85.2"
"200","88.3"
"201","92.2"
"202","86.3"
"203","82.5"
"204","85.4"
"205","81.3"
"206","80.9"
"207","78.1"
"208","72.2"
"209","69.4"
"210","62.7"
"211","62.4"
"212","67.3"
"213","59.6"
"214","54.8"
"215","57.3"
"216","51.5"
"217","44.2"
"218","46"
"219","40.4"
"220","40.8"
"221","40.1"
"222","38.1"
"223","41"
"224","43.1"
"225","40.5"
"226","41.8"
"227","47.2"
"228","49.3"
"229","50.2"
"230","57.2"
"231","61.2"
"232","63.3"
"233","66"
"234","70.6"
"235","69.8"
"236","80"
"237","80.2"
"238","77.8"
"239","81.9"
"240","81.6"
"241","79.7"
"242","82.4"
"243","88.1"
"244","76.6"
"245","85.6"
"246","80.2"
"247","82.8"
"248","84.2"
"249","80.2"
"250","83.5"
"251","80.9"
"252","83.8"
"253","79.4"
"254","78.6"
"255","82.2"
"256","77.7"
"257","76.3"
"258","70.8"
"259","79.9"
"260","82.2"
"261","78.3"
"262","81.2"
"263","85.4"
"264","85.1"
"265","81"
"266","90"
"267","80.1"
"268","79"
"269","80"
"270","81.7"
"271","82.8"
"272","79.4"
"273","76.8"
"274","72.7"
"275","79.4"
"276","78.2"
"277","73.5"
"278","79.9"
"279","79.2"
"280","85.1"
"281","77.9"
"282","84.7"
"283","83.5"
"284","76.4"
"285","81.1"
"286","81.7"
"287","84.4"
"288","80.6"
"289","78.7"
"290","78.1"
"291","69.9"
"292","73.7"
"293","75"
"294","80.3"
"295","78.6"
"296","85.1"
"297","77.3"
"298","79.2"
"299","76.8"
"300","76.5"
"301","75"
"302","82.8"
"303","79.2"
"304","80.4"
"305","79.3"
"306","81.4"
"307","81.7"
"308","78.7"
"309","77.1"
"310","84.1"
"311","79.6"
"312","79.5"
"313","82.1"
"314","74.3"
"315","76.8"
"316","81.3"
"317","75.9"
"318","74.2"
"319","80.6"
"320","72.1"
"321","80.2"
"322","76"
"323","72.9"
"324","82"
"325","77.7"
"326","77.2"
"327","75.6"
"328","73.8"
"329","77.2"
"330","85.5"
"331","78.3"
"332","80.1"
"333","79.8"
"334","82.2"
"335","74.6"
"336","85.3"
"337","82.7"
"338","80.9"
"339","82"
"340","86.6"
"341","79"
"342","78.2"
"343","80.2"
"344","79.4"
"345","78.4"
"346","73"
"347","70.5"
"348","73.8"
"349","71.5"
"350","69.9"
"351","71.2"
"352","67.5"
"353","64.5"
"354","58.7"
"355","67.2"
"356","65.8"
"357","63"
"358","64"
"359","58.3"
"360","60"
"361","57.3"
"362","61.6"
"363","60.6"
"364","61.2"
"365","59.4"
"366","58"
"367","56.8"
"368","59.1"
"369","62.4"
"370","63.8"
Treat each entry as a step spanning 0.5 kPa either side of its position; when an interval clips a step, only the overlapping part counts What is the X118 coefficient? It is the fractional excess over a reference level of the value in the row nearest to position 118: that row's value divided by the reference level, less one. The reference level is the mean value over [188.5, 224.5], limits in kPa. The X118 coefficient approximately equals 0.16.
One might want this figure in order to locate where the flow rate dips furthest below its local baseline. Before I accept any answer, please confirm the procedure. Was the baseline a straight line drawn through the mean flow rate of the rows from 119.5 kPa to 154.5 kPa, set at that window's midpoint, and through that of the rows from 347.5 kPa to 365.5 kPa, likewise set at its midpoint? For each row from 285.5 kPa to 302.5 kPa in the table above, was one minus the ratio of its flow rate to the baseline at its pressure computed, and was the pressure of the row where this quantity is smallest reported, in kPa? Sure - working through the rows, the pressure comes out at 296 kPa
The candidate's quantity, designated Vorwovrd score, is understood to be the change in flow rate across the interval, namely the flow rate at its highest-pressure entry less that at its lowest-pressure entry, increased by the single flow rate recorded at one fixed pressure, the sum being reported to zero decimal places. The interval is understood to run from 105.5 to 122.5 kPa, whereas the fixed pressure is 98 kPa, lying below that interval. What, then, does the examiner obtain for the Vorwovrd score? 88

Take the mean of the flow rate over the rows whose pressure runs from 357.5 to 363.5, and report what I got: 60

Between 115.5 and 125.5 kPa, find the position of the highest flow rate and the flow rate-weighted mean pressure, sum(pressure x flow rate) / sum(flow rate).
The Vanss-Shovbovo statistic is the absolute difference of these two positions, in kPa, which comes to 2.4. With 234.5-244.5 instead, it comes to 3.4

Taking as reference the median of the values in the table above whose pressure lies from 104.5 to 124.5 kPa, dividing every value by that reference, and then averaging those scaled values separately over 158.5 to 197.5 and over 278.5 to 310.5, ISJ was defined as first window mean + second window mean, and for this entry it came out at 2.06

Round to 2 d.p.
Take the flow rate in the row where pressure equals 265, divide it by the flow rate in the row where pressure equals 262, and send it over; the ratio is 1.00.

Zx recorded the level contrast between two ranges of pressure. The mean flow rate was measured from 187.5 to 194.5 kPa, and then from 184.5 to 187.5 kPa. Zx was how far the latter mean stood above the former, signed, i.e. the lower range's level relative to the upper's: 2.2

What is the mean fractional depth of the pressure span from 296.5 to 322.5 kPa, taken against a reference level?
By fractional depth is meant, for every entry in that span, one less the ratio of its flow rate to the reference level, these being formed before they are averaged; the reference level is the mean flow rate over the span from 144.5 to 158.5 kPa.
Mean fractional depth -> 0.137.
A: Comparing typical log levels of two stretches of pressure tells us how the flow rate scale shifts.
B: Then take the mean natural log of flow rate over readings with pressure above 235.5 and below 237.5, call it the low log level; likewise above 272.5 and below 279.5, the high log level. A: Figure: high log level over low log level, 0.991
